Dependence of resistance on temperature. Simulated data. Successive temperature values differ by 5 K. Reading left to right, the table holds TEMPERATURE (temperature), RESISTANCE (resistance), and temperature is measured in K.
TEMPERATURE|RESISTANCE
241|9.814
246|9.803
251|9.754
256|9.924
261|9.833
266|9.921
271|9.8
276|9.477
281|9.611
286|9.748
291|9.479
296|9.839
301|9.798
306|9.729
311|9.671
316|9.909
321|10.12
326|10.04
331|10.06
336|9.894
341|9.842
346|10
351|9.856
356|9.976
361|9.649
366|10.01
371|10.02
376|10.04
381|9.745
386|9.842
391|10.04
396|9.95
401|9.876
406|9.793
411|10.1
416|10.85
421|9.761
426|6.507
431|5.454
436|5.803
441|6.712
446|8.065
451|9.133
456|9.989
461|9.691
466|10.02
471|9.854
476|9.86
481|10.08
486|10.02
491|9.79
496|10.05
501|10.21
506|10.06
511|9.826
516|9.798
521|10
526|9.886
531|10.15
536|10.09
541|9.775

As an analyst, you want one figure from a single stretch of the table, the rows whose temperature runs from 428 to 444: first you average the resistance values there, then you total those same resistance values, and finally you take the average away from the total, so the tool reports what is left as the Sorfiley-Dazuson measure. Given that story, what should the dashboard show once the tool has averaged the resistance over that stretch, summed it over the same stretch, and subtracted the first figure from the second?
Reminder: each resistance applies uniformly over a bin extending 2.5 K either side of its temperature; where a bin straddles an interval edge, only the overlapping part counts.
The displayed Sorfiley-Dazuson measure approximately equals 12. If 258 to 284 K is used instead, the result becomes 39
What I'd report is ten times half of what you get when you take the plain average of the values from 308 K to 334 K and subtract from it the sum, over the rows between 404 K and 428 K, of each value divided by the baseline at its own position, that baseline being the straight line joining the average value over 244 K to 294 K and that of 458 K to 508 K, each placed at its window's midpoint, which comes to 26.0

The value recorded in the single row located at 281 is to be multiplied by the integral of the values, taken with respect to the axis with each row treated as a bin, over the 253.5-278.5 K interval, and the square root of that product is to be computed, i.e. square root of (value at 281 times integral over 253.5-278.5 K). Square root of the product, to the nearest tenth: 48.5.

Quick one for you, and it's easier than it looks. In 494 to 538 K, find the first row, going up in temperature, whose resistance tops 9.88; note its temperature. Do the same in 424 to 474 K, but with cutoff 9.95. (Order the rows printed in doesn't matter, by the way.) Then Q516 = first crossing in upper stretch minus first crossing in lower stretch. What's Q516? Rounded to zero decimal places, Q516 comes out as 40 K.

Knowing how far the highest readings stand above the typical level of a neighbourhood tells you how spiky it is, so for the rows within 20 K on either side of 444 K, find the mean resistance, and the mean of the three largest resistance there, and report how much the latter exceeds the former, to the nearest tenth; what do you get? 1.9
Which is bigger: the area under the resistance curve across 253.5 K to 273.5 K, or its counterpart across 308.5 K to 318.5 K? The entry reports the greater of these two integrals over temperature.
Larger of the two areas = 197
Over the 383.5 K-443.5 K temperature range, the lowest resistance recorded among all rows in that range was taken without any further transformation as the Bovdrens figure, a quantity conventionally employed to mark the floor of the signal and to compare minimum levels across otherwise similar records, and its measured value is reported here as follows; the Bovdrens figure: 5.454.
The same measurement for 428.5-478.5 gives 5.454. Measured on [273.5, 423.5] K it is 9.477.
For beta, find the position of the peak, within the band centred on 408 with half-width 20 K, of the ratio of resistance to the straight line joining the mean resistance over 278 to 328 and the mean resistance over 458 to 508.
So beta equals 416 K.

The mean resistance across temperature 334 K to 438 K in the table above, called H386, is 9.4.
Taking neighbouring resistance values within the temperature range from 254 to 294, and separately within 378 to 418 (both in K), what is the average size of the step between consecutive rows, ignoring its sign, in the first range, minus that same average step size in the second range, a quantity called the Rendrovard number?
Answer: -0.06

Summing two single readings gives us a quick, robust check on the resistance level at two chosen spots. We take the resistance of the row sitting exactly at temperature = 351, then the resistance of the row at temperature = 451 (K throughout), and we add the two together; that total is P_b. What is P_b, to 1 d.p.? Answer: 19.0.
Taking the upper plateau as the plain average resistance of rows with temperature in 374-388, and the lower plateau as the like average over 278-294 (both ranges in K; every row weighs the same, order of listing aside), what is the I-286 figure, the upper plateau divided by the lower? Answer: 1.03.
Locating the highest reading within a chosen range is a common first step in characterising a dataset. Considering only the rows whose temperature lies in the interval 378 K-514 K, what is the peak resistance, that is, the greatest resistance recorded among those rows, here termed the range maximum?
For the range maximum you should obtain 10.85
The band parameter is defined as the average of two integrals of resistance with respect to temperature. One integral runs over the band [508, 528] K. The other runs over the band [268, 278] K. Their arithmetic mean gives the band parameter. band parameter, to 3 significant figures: 147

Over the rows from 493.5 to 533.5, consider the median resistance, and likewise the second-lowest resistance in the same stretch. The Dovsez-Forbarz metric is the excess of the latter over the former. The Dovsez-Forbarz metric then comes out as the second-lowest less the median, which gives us -0.20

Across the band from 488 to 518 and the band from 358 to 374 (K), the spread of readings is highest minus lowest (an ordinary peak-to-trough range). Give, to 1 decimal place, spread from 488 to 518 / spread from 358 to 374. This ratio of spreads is 1.1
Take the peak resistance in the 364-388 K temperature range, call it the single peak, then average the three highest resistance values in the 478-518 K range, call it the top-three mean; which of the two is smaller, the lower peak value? 10.0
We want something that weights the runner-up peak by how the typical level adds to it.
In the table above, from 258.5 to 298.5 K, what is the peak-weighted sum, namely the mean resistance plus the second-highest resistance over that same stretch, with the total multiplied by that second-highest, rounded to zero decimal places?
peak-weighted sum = 192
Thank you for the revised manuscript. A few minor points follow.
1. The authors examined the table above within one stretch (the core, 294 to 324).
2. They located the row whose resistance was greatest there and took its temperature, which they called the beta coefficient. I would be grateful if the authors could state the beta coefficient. 321 K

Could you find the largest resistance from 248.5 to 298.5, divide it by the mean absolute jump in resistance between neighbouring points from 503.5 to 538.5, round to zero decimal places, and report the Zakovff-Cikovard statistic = 66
